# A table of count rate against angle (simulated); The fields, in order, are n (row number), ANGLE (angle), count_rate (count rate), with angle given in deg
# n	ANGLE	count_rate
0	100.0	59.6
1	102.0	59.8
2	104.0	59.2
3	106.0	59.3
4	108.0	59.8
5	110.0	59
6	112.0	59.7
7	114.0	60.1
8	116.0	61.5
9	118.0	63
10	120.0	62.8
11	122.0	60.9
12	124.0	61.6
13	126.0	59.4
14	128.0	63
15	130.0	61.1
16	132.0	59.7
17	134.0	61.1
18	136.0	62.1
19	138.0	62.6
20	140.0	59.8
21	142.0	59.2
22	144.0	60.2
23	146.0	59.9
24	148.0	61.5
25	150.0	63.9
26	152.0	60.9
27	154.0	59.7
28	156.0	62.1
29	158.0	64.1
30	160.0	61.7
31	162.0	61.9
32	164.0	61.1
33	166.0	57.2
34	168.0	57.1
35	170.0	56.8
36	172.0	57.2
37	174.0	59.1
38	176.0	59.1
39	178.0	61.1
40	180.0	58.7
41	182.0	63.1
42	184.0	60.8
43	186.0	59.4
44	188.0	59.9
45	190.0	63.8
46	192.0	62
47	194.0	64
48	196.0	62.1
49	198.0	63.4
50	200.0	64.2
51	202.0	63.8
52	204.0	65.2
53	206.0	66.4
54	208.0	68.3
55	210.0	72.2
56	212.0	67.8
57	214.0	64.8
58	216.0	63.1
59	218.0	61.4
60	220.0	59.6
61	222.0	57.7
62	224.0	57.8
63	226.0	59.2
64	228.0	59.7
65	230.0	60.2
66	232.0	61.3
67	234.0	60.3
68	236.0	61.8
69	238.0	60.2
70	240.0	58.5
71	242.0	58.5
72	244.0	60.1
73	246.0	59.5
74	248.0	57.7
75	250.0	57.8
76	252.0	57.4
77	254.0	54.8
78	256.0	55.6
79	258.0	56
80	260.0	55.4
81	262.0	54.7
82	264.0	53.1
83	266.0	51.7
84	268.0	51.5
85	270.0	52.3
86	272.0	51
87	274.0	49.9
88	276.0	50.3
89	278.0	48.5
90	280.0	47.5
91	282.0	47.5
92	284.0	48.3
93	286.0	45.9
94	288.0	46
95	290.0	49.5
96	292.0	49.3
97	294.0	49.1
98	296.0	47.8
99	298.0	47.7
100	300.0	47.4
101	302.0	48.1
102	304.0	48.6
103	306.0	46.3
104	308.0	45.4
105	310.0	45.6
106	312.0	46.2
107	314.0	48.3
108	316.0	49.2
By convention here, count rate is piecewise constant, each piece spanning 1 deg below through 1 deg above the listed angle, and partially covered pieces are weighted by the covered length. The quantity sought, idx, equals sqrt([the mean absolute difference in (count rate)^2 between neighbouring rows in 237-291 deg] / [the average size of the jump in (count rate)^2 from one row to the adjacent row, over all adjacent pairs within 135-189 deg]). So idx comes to 0.8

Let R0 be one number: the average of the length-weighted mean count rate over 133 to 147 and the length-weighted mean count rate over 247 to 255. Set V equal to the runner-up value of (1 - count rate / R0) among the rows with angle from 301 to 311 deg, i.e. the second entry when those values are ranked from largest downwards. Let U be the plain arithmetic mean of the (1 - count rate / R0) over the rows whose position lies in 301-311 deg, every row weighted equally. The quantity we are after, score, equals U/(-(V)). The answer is -0.9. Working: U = 0.20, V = 0.22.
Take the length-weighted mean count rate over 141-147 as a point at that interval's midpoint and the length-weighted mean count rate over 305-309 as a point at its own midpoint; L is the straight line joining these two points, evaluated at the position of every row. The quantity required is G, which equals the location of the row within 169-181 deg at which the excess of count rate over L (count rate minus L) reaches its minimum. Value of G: 170.0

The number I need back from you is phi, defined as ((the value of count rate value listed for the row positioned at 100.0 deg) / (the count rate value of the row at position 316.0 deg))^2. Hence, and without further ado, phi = 1.5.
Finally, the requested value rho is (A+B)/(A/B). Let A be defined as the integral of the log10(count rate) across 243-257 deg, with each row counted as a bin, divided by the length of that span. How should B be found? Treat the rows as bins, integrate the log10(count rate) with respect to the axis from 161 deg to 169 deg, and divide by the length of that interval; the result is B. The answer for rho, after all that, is 3.56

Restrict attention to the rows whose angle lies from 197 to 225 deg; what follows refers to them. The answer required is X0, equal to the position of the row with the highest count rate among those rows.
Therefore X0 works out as 210.0 deg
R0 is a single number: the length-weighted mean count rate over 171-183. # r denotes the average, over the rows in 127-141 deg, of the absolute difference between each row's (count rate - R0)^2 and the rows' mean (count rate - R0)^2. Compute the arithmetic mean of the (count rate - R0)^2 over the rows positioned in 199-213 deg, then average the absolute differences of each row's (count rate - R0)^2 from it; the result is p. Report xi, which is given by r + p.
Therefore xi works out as 38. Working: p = 34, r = 4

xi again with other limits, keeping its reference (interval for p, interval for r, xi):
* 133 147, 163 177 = 6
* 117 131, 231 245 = 5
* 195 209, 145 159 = 24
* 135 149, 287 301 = 26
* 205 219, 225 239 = 39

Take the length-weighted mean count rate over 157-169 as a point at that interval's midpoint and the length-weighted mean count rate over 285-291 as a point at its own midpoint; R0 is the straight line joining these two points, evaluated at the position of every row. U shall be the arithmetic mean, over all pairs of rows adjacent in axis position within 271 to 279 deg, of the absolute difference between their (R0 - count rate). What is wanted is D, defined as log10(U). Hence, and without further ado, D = 0.01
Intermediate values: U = 1.03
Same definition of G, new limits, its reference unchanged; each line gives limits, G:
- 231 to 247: 240.0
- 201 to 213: 202.0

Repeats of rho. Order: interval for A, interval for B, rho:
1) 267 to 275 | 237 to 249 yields 3.61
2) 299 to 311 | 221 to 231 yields 3.65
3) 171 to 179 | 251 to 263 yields 3.46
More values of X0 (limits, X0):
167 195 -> 194.0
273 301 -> 276.0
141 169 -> 158.0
